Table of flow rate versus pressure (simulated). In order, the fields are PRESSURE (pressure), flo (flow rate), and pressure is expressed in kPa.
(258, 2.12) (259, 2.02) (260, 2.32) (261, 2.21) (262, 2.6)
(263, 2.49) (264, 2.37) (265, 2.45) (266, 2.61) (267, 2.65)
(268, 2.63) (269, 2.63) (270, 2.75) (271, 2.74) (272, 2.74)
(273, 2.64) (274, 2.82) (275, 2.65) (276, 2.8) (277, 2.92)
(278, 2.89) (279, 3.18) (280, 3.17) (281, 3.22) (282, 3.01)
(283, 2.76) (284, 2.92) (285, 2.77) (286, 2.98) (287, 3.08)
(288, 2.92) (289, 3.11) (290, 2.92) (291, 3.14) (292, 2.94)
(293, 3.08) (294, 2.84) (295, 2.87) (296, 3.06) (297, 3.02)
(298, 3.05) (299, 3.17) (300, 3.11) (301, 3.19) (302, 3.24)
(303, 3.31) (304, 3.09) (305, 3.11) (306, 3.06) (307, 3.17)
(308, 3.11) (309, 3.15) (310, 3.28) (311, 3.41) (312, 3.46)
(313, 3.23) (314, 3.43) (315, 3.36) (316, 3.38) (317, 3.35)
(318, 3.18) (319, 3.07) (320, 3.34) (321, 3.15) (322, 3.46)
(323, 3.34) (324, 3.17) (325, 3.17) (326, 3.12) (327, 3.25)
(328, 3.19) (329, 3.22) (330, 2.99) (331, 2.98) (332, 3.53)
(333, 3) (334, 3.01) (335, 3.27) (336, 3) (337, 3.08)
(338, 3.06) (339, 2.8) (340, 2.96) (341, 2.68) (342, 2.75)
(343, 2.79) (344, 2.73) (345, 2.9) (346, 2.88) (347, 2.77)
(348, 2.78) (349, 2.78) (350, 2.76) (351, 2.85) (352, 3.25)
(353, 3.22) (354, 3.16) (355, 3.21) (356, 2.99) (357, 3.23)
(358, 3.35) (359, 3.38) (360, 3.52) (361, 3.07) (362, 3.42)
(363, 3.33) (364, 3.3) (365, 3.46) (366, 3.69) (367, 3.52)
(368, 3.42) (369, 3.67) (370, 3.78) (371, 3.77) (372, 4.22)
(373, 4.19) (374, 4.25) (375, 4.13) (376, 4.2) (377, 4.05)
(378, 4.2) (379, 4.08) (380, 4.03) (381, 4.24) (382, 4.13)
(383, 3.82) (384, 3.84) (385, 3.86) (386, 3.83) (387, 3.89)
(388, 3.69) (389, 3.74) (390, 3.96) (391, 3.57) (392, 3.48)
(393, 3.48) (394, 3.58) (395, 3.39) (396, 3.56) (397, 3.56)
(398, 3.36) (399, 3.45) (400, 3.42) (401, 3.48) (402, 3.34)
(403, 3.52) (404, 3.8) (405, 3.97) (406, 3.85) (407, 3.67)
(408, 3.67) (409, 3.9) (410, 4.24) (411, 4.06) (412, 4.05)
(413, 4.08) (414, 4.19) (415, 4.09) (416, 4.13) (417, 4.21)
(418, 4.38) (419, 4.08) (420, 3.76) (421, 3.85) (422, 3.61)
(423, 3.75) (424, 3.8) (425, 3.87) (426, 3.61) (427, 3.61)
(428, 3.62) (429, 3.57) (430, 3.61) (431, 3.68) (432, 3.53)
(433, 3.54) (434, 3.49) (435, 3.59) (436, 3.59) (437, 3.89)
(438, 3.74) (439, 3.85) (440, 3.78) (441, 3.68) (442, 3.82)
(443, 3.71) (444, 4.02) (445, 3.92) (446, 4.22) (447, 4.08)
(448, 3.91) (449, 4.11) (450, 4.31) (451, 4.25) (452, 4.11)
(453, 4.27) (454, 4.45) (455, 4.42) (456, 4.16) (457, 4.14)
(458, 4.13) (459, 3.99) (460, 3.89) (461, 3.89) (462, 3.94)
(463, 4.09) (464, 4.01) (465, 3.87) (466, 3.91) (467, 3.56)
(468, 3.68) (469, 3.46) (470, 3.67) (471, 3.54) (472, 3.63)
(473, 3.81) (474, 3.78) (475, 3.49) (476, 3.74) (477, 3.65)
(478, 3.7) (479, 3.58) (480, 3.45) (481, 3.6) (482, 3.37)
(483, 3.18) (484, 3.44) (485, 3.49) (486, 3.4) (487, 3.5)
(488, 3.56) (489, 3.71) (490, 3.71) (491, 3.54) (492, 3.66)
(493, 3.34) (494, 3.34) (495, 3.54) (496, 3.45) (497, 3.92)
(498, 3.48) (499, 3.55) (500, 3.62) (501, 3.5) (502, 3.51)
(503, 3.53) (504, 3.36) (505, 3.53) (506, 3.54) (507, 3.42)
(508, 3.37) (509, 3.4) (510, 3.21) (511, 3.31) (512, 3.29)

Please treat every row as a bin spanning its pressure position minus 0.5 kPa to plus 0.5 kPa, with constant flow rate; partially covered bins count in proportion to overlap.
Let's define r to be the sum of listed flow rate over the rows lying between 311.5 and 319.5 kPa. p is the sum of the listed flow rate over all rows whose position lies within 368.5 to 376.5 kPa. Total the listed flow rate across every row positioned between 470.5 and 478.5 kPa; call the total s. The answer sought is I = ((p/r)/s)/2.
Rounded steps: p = 32.2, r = 26.5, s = 29.3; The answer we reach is 0.0207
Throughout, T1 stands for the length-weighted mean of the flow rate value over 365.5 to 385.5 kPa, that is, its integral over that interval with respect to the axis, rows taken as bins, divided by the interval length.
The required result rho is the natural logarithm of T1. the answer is 1.37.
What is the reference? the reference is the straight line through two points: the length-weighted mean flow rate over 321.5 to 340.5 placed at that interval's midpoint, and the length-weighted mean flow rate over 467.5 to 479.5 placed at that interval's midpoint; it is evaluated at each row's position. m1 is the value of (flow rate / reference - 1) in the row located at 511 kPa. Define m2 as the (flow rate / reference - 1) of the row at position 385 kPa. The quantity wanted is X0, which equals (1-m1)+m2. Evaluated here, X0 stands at 1.28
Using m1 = -0.12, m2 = 0.16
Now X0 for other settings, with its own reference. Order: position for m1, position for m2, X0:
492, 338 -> 0.98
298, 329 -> 1.02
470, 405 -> 1.16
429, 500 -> 0.94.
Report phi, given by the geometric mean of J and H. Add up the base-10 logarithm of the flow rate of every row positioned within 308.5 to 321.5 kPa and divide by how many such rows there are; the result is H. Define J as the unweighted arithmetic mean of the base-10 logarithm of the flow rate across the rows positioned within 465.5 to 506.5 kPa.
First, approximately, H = 0.517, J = 0.55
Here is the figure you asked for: 0.53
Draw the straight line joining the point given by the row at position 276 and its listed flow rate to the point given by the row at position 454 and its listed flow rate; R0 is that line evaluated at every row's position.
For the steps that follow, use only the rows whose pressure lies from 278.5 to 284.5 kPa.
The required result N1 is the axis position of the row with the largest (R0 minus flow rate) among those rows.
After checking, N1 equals 283 kPa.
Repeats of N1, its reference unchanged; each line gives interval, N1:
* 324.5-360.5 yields 350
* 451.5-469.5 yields 469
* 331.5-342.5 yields 341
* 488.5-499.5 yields 494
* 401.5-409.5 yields 402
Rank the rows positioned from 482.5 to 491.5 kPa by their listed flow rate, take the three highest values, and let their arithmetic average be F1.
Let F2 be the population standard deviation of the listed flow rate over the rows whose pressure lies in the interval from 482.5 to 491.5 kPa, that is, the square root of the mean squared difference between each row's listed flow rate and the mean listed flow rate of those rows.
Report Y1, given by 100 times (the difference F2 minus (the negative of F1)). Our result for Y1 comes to 381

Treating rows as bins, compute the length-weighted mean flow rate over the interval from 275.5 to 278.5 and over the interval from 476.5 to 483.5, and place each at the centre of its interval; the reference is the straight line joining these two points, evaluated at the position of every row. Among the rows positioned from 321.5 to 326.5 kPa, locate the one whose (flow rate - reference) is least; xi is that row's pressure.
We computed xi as 326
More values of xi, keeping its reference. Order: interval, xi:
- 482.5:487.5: 483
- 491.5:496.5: 494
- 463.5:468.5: 467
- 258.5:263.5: 259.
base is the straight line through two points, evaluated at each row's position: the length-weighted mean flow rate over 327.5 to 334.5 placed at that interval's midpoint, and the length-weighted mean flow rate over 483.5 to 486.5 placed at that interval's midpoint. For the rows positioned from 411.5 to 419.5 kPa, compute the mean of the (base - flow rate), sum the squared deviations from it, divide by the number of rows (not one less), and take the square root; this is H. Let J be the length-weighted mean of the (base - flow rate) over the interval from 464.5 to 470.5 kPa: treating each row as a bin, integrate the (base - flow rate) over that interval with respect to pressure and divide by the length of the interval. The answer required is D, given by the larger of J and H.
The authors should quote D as 0.099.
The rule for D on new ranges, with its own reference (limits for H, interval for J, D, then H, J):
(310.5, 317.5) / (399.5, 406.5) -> 0.070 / 0.070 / -0.35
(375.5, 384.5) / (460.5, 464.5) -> 0.146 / 0.146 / -0.58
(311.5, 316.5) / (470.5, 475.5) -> 0.080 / 0.080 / -0.23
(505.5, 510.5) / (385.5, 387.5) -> 0.109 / 0.109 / -0.62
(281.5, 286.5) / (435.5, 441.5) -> 0.105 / 0.105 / -0.41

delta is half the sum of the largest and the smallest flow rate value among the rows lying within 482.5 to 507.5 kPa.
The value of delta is 3.55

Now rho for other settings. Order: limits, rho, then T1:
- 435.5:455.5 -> 1.39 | 4.01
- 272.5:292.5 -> 1.08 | 2.94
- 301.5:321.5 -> 1.18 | 3.24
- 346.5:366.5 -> 1.16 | 3.18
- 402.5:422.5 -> 1.38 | 3.96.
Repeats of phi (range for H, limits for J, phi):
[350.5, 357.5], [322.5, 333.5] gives 0.50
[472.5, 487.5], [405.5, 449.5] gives 0.57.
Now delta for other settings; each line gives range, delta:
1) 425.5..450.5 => 3.90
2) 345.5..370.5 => 3.27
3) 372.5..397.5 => 3.82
